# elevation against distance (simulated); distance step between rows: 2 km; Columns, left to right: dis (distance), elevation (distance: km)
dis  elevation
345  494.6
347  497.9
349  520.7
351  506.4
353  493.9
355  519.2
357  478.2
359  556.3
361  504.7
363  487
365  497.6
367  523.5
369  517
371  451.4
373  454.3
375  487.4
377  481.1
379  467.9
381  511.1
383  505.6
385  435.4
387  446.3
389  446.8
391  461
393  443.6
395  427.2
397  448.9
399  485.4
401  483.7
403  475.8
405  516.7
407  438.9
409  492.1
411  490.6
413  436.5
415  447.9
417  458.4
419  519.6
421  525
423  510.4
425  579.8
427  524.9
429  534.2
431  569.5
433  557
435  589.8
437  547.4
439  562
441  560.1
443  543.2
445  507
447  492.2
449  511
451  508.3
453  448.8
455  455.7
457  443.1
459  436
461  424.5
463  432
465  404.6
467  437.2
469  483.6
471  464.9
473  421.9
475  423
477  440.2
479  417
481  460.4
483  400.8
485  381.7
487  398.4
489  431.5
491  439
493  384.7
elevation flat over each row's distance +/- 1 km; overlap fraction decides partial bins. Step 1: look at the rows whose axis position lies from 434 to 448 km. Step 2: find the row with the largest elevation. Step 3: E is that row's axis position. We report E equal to 435 km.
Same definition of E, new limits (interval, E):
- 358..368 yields 359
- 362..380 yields 367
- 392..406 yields 405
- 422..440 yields 435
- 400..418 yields 405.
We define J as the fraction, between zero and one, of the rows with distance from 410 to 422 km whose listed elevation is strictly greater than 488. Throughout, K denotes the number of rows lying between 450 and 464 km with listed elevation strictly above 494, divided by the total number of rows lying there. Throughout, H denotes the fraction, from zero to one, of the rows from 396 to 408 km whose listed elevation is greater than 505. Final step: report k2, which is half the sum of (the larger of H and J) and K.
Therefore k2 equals 0.32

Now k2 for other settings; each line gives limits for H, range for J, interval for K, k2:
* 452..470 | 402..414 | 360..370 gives 0.65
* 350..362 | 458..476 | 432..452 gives 0.70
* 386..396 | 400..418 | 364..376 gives 0.42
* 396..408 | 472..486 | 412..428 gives 0.40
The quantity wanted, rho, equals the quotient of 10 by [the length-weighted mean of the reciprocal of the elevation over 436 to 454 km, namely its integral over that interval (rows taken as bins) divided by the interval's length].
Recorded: 5176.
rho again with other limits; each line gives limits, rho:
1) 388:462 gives 4902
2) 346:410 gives 4813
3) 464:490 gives 4263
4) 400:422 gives 4785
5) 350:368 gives 5065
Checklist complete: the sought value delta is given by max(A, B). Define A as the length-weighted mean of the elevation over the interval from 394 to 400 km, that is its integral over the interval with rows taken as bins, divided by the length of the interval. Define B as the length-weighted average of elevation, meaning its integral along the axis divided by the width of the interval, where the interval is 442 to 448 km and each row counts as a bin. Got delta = 514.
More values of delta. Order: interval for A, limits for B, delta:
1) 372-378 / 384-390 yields 474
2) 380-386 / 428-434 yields 554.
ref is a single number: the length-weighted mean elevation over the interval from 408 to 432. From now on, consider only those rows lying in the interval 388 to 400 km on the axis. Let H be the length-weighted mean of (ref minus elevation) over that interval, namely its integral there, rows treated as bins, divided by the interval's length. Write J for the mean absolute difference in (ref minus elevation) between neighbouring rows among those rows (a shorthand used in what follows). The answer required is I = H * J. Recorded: 1174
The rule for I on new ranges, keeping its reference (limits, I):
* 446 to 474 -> 1198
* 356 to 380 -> 431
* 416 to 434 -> -774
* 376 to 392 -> 856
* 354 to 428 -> 662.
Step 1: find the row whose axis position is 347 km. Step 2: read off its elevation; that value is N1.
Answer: 497.9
